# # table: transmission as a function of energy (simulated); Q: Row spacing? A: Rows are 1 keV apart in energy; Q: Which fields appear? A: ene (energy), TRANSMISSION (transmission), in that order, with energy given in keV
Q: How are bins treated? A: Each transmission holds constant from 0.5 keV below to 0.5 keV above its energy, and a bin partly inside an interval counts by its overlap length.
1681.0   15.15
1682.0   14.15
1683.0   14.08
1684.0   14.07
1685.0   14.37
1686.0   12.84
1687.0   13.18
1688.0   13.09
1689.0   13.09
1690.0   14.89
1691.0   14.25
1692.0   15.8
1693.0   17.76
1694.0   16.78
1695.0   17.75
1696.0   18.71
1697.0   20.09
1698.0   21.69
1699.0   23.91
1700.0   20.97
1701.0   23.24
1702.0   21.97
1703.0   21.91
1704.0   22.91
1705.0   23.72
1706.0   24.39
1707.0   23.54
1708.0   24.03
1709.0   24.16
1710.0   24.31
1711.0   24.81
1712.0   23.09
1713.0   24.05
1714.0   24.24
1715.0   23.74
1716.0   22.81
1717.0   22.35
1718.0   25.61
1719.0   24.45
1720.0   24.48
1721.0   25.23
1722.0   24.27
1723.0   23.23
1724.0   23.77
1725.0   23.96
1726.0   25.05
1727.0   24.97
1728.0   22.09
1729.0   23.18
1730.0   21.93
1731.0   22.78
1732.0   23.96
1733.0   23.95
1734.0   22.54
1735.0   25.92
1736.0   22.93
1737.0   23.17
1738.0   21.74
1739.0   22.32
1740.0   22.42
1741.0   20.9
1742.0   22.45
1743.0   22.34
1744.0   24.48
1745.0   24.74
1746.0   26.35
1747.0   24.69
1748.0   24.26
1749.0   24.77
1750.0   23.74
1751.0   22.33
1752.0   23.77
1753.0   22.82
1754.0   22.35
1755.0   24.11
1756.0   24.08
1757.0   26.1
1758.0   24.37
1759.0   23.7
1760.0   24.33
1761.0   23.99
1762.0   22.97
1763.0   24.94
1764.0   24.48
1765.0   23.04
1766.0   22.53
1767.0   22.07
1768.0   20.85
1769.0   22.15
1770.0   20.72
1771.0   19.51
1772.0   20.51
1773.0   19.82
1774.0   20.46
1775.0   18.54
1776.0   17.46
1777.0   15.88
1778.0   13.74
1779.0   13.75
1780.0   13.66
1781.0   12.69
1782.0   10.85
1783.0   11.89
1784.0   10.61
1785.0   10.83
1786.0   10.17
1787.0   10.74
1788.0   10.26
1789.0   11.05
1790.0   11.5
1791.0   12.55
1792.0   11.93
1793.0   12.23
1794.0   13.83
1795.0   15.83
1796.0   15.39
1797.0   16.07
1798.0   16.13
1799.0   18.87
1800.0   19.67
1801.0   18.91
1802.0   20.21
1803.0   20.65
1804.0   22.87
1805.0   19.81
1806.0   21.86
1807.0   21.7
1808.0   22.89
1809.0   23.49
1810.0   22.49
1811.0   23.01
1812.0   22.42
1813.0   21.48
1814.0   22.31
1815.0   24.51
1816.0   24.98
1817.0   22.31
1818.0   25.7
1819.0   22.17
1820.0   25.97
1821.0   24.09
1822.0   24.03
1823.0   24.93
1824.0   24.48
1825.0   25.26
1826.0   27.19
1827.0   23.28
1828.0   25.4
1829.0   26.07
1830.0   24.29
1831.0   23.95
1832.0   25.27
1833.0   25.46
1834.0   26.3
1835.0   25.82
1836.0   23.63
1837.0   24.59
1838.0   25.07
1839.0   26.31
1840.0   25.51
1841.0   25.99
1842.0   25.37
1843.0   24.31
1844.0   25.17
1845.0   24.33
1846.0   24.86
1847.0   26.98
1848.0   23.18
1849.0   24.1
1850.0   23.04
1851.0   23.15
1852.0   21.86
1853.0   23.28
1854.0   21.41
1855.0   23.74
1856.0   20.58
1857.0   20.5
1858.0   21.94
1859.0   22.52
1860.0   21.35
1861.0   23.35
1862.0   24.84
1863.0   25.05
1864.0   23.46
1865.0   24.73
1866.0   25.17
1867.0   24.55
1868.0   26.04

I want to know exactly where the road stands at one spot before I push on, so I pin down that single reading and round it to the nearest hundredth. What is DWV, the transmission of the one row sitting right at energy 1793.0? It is 12.23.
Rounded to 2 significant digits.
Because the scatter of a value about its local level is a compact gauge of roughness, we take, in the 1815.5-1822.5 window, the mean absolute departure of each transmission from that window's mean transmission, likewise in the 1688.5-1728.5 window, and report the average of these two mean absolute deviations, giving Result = 1.9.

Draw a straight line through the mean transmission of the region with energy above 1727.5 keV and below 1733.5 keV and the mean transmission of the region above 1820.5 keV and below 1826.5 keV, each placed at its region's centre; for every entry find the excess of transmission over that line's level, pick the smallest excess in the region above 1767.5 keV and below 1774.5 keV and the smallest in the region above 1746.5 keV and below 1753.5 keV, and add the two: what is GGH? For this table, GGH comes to -5.4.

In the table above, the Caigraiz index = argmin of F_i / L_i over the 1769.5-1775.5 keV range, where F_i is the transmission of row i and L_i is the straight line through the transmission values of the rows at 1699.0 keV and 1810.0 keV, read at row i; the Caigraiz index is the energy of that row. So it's 1775.0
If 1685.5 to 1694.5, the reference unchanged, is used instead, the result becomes 1686.0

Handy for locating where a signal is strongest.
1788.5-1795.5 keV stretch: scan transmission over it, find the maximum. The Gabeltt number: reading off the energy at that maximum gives 1795.0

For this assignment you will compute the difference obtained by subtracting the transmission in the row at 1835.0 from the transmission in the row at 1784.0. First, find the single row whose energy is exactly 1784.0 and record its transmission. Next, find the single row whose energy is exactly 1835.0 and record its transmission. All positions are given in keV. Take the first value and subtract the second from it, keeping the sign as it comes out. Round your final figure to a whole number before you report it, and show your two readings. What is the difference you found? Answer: -15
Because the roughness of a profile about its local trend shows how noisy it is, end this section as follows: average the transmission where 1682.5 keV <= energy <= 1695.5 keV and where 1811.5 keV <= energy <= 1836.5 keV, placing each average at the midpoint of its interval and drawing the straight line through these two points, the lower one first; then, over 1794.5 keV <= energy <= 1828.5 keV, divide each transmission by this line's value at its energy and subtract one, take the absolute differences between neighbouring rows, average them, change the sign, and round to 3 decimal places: -0.061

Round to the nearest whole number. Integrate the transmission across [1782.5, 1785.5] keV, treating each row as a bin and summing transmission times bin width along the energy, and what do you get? 33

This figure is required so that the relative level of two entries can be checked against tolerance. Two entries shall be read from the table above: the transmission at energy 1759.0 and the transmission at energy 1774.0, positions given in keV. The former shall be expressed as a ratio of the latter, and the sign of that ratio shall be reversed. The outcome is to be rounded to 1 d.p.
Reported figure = -1.2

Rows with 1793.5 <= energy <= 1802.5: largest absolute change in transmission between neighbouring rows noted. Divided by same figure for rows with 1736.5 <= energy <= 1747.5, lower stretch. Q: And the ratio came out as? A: 1.3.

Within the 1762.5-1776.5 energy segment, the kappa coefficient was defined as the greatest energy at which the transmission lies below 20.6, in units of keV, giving 1776.0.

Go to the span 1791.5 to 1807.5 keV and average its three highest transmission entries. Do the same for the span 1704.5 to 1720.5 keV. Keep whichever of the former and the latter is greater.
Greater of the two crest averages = 24.97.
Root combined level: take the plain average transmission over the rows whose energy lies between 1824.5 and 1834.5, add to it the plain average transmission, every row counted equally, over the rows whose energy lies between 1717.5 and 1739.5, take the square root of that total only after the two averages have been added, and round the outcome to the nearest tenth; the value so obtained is 7.0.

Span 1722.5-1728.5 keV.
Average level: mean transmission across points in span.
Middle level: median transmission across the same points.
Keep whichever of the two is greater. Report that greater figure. 23.9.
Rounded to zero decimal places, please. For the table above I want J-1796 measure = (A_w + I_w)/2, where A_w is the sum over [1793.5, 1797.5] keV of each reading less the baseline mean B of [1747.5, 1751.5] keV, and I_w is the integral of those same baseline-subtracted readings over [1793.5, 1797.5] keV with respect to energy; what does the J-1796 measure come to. -34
